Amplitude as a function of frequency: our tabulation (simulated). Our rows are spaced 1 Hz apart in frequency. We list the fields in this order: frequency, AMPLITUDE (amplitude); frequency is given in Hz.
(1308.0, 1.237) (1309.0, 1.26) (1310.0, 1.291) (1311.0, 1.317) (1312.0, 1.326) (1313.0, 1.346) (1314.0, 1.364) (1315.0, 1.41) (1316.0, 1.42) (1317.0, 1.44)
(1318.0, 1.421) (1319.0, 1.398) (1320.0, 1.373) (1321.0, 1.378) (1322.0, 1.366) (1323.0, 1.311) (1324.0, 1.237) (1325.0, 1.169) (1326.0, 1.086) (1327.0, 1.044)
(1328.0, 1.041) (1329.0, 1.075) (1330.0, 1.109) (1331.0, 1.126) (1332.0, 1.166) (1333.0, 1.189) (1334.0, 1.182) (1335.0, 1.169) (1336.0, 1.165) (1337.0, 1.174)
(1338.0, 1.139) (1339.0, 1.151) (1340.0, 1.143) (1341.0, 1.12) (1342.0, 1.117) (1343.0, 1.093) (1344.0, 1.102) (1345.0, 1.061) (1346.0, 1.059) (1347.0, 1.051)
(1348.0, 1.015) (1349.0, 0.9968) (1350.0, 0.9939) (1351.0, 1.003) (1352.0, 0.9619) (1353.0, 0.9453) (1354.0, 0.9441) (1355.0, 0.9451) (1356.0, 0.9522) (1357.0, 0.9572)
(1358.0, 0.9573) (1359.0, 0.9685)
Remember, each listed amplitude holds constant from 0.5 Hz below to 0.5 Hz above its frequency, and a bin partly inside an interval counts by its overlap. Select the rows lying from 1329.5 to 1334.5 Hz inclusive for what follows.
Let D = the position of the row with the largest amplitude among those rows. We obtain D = 1333.0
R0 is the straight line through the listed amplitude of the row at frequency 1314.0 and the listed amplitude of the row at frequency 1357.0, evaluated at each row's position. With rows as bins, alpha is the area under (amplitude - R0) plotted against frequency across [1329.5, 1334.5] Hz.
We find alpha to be -0.20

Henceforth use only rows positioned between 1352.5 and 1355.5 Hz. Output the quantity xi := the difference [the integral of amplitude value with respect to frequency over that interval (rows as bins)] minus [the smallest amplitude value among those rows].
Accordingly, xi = 1.9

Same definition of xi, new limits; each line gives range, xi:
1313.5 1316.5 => 2.8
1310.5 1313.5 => 2.7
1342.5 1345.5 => 2.2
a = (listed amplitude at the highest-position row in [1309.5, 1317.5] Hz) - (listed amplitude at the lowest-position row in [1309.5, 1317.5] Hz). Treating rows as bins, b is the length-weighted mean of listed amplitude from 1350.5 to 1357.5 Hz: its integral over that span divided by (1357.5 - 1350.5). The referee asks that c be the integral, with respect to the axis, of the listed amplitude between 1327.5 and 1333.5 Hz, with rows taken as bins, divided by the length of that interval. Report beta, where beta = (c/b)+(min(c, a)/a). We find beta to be 2.17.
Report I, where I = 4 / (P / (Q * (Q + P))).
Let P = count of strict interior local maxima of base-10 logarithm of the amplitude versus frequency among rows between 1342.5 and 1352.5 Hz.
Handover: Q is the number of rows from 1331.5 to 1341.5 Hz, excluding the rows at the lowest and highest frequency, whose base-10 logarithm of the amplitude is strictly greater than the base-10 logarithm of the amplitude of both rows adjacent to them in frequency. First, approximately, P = 2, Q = 3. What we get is 30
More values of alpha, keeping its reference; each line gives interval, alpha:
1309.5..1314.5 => -0.27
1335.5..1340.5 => 0.09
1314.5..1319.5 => 0.41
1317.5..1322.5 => 0.40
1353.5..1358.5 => -0.08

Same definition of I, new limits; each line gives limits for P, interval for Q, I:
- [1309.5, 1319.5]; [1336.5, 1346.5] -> 24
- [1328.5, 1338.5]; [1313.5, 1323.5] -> 16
